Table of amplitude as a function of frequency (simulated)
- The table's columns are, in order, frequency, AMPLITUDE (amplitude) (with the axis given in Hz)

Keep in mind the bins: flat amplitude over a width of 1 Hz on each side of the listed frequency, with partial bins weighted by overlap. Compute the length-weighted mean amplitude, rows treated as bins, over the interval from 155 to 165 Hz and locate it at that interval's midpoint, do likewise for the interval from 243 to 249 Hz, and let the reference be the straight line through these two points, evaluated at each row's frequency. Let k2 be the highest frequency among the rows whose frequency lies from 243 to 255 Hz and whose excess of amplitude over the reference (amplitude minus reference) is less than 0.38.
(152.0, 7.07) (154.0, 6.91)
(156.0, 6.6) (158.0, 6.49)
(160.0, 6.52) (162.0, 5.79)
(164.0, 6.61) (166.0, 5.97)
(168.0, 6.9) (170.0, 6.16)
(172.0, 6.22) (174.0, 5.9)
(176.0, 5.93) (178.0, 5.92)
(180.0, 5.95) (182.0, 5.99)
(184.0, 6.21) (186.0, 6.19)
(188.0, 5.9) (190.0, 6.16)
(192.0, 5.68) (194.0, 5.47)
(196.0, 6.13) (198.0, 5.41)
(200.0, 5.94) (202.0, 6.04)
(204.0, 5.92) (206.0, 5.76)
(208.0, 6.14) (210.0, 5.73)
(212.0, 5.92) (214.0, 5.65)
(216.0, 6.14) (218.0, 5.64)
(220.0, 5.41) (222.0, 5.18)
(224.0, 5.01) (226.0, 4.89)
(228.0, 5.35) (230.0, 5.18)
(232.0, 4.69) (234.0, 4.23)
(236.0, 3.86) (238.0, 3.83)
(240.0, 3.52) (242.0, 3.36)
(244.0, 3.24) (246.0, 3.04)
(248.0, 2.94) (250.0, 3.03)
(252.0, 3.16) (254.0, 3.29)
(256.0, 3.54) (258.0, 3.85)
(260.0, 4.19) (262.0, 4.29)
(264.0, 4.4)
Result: 252.0 Hz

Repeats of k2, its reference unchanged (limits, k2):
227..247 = 246.0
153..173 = 172.0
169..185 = 180.0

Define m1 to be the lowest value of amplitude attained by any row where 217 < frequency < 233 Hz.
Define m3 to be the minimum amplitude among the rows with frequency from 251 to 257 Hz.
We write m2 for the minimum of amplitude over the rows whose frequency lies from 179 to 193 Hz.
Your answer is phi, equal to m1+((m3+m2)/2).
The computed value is 9.1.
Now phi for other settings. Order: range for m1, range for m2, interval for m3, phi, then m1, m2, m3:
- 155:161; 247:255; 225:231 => 10.4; 6.49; 2.94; 4.89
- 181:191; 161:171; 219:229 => 11.2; 5.9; 5.79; 4.89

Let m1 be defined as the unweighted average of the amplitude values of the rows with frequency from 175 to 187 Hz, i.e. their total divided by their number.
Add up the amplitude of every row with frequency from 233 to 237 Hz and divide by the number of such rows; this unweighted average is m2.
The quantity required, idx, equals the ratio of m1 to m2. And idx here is 1.49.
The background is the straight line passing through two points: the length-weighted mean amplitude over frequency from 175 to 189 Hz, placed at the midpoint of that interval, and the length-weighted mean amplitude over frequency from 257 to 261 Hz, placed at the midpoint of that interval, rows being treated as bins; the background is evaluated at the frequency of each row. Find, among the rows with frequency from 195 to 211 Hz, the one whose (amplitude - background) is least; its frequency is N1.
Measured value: 198.0 Hz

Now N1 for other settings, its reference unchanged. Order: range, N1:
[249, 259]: 250.0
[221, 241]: 240.0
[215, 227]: 226.0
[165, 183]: 166.0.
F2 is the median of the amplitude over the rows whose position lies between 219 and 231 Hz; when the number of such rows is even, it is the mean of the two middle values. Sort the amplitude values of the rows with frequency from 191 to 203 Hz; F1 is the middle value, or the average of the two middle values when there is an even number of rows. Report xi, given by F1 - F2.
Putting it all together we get 0.6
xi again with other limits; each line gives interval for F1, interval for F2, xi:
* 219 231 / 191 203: -0.6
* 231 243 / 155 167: -2.7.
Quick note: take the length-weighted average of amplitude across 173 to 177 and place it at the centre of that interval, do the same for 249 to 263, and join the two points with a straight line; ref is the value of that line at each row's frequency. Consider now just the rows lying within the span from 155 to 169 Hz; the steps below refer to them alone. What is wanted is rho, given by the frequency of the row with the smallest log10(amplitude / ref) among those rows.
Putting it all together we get 162.0 Hz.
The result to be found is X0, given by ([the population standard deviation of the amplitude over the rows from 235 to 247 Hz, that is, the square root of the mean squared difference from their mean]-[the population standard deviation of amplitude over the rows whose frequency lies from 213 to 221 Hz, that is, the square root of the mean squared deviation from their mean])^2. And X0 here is 0.00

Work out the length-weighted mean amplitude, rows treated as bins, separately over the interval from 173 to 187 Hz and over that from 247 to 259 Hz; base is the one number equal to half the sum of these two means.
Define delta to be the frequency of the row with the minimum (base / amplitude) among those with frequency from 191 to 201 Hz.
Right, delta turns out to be 196.0 Hz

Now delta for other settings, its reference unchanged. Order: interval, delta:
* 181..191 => 184.0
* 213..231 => 216.0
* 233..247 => 234.0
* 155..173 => 168.0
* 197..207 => 202.0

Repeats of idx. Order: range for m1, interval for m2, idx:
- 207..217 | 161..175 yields 0.95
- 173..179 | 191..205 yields 1.02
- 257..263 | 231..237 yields 0.96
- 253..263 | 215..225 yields 0.70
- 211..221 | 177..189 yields 0.95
